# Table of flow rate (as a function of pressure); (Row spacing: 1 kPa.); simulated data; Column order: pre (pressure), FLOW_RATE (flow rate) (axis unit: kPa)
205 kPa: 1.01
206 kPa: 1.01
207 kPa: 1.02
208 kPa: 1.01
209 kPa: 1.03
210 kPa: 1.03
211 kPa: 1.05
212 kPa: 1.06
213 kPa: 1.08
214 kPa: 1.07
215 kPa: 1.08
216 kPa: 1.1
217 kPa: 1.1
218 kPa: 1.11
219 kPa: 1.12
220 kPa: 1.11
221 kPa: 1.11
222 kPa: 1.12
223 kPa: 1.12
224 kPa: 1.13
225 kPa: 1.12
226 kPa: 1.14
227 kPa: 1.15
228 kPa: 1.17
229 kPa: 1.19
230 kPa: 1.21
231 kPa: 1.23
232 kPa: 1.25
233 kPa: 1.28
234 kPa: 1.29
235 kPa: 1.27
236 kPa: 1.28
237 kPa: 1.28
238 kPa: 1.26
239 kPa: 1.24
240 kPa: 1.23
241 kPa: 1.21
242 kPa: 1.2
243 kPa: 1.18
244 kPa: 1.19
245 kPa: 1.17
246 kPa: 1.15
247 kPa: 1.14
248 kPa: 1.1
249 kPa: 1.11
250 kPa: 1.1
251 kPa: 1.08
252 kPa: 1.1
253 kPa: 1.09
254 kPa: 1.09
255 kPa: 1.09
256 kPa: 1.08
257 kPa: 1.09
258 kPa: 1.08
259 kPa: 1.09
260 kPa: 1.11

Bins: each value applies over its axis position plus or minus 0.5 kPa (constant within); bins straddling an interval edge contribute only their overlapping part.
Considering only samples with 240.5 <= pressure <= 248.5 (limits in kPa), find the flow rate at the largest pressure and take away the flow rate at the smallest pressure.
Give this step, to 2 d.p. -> -0.11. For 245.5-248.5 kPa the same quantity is -0.05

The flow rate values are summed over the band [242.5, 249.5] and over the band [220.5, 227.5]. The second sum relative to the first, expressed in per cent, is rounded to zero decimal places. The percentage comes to 98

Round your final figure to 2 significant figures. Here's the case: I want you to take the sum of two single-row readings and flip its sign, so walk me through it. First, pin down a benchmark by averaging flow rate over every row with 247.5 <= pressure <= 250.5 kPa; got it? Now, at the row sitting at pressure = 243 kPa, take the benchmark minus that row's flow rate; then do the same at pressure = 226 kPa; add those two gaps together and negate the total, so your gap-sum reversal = 0.11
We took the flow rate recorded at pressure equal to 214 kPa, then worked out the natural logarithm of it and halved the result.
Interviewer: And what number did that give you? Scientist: 0.03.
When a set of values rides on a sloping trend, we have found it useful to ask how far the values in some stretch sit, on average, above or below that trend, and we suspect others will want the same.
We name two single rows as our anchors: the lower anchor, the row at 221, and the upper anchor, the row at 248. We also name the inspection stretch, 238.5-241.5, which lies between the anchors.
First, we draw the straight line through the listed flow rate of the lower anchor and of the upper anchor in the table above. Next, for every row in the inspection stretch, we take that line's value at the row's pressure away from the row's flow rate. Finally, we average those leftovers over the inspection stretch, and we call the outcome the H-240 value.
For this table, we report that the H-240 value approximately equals 0.12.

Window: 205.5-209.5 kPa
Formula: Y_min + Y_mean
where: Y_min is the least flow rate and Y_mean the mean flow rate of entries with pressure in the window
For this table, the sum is 2.03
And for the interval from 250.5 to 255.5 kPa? 2.17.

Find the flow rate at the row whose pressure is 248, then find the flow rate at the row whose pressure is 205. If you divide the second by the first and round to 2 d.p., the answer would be 0.92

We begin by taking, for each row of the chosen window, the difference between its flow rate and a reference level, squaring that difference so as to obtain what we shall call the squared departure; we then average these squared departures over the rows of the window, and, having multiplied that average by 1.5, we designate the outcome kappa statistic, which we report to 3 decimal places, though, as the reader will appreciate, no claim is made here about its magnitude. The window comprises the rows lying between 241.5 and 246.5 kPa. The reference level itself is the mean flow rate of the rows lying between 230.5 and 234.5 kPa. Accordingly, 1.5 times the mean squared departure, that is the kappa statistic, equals 0.011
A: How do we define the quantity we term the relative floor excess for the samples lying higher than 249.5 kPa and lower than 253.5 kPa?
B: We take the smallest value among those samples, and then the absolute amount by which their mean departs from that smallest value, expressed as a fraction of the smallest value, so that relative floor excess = 0.012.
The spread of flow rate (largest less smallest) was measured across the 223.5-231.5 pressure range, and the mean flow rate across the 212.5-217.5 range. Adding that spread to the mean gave 1.20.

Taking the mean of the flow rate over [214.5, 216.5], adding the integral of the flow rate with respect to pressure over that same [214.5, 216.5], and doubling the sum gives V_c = 6.5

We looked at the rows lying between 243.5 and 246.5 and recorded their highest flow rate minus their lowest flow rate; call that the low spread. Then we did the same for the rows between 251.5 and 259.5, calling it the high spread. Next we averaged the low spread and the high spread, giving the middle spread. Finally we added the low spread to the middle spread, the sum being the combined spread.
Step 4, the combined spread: 0.070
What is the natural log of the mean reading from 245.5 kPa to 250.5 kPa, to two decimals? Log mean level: 0.11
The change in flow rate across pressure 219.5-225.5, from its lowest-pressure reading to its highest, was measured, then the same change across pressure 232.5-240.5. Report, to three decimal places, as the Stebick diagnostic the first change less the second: 0.060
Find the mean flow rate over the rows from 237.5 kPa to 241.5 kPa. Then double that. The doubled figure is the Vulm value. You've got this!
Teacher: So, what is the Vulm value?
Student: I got 2.47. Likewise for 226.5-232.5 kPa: 2.40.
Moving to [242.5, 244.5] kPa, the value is 2.37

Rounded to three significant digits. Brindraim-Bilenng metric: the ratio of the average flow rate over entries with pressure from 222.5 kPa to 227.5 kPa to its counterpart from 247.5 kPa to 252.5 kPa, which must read 1.03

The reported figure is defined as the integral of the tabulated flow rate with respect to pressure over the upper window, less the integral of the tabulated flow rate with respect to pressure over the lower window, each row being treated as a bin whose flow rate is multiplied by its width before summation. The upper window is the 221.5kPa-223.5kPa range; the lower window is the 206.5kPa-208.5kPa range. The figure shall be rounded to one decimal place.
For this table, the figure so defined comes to 0.2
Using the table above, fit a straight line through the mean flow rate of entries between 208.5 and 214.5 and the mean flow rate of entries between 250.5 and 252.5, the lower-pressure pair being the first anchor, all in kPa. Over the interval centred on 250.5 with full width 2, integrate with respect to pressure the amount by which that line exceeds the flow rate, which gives 0.0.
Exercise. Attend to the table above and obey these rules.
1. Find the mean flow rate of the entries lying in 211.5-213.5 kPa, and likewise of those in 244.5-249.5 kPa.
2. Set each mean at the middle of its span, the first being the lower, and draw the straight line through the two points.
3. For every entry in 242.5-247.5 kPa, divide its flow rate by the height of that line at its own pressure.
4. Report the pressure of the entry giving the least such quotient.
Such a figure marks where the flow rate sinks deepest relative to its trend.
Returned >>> 247 kPa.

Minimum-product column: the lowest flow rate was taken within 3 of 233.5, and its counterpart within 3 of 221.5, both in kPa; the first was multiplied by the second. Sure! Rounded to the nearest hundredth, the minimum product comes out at 1.37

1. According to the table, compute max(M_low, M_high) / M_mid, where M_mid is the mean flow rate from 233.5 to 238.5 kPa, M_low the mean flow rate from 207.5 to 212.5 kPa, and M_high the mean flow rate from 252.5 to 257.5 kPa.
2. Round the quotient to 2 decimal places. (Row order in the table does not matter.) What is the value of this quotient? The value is 0.85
